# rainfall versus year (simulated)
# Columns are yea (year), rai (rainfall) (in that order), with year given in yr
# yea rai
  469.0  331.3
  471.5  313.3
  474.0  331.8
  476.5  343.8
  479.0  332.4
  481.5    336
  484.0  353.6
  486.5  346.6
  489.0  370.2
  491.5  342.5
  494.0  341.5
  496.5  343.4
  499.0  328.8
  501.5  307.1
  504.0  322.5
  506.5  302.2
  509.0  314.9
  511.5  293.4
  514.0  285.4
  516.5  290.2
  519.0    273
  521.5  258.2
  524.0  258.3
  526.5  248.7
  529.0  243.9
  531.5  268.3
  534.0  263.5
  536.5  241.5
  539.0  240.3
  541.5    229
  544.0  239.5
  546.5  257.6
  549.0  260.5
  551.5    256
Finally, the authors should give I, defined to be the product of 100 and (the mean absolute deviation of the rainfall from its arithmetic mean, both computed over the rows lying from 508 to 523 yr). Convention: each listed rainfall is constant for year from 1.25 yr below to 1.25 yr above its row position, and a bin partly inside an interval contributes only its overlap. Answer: 1365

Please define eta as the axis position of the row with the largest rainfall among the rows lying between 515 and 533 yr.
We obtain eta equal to 516.5 yr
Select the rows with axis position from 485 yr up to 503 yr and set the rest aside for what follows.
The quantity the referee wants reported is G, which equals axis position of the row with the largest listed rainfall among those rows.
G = 489.0 yr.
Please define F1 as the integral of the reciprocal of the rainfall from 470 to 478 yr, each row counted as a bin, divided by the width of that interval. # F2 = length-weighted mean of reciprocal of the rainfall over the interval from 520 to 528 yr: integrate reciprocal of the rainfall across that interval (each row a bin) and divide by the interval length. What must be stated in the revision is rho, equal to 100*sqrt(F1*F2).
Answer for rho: 0.34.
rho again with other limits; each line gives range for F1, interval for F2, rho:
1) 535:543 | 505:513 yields 0.37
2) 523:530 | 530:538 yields 0.40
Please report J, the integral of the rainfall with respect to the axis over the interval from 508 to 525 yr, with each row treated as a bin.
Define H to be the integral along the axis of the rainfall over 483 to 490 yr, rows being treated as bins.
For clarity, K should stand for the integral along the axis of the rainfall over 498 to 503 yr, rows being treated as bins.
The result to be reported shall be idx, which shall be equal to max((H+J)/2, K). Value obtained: 3643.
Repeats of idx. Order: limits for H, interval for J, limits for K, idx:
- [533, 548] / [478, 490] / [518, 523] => 3925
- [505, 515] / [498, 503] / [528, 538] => 2542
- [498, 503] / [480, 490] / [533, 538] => 2547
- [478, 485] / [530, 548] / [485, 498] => 4531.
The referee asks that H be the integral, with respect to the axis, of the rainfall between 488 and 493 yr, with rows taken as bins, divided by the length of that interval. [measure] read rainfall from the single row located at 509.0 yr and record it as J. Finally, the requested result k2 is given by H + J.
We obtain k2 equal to 670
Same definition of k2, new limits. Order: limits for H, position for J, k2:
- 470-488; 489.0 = 707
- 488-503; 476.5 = 682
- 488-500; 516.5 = 635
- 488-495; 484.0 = 705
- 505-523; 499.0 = 617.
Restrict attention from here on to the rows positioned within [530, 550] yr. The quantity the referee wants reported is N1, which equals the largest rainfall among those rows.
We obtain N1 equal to 268.3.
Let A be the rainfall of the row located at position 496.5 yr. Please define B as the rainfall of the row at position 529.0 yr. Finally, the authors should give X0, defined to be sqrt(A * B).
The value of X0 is 289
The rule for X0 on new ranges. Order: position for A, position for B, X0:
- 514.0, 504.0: 303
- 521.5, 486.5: 299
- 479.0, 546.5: 293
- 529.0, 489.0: 300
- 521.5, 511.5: 275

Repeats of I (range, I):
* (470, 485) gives 932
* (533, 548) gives 1021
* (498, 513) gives 1058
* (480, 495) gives 900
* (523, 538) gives 933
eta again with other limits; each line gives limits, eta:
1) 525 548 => 531.5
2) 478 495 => 489.0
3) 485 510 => 489.0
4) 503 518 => 504.0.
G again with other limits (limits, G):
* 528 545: 531.5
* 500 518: 504.0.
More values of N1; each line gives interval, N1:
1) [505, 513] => 314.9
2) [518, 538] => 273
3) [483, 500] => 370.2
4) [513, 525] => 290.2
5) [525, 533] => 268.3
